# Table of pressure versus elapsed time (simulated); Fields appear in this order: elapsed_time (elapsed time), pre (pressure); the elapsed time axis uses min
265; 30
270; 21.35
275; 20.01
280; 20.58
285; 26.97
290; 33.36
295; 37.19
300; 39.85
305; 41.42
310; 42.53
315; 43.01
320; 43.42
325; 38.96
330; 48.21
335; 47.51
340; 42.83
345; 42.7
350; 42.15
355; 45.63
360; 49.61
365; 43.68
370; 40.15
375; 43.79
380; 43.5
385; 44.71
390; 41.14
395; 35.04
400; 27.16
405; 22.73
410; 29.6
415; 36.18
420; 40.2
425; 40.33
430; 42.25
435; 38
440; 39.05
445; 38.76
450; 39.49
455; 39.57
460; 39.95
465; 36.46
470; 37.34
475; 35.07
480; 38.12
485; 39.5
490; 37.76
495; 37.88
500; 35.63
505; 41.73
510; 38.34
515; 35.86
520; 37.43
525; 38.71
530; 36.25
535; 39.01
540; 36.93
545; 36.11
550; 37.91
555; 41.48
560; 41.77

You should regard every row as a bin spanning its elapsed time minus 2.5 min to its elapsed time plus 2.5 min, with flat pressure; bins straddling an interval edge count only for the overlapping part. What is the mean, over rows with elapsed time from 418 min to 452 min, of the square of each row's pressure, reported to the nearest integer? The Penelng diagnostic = 1580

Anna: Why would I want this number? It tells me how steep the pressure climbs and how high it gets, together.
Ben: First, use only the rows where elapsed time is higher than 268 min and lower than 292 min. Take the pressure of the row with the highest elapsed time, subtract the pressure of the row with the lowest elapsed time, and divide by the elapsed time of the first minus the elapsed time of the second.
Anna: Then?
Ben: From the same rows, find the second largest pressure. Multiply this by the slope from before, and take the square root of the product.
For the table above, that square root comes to 4.0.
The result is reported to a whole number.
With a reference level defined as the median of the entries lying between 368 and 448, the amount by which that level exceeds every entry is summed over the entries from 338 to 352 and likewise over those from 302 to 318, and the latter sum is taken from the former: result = -1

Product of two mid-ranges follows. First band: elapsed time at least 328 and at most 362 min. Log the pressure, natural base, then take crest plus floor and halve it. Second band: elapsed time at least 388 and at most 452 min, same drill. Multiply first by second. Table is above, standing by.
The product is 13.1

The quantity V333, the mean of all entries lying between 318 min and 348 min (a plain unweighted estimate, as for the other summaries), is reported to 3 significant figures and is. 43.9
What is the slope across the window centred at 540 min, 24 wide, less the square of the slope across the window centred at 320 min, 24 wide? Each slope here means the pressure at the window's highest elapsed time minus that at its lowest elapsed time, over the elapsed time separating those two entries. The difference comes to 0.00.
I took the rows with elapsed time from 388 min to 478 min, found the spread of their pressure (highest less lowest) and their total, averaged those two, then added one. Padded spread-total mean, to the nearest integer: 340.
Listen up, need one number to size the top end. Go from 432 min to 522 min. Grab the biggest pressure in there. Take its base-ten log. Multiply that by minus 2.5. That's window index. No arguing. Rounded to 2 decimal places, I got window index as -4.05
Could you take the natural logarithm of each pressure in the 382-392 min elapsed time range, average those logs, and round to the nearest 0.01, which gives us 3.76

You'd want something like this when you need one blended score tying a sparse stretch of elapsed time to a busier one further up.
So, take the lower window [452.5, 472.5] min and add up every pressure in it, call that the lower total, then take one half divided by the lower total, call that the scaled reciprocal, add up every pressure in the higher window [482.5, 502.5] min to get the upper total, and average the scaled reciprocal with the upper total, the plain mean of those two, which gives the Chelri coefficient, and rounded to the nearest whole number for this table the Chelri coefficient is 75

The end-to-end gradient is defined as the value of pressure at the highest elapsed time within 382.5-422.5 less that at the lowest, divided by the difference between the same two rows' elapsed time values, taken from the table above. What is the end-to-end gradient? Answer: -0.13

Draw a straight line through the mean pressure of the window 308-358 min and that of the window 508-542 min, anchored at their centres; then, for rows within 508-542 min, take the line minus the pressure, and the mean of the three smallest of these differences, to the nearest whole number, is -1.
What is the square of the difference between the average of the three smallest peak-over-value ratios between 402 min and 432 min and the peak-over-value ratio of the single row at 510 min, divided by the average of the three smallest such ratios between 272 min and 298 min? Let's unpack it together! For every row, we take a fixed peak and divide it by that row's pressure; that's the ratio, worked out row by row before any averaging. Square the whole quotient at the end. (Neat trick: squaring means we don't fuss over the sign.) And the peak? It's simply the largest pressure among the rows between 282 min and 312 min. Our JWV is 0.003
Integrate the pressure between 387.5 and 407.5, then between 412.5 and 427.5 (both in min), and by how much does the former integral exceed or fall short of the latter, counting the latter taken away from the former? 47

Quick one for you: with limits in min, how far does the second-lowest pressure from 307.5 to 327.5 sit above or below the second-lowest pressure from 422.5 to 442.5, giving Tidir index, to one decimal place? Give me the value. 3.5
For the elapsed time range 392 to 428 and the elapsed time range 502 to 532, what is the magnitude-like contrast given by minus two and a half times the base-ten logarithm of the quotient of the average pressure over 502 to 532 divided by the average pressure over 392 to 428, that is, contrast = -0.15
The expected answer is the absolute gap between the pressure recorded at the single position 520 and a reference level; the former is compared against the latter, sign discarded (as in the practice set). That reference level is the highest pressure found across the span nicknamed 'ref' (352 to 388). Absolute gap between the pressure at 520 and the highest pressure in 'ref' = 12.2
